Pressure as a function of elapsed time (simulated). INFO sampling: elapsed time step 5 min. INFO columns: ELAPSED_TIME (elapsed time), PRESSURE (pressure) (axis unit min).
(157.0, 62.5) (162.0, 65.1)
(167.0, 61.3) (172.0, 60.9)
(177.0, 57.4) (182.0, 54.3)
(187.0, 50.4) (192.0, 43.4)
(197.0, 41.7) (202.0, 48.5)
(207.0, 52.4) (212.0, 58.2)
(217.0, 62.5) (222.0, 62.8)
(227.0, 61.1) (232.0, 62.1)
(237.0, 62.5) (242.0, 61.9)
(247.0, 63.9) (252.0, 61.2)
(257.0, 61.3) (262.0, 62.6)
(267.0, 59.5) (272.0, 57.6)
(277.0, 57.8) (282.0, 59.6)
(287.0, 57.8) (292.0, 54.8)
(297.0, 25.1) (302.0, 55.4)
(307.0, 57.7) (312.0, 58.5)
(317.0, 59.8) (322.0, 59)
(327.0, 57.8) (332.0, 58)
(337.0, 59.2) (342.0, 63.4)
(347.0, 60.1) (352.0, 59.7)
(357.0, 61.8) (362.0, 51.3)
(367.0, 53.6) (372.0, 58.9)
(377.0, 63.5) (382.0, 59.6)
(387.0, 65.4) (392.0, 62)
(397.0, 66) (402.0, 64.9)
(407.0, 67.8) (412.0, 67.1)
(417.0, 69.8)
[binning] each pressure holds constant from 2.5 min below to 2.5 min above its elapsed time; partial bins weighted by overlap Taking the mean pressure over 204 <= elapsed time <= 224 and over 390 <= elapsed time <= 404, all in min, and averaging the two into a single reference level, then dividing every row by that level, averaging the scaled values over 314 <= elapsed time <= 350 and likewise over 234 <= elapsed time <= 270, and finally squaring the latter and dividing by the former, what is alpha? 1.0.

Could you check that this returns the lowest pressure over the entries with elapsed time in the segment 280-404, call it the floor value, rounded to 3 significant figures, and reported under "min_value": 25.1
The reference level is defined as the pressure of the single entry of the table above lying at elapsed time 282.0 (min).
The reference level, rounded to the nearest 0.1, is 59.6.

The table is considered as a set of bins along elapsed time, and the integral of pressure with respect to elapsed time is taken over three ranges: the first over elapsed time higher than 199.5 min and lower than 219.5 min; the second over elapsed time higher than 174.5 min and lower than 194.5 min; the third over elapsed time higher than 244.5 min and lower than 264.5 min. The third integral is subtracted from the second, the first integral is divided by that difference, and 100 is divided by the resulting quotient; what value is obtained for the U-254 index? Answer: -19.6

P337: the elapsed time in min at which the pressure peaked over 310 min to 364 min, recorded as 342.0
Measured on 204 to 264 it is 247.0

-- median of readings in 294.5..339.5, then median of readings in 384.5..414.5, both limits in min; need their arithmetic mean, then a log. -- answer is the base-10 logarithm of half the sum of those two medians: 1.79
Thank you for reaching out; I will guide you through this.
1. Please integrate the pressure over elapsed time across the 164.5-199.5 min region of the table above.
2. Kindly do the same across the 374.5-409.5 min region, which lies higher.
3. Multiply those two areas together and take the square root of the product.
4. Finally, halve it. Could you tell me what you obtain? 1018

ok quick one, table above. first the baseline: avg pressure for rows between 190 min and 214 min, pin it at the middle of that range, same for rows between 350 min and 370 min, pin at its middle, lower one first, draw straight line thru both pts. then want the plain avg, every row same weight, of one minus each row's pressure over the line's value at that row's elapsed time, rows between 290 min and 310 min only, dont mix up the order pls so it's 0.10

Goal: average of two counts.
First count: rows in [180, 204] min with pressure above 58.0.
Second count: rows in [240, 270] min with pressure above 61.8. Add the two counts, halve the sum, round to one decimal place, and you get 1.5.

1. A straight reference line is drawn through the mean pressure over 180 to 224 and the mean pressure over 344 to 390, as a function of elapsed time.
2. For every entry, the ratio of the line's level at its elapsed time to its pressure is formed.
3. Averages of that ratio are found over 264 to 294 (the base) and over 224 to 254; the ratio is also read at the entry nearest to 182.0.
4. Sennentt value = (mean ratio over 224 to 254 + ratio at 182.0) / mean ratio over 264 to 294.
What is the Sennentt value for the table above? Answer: 1.89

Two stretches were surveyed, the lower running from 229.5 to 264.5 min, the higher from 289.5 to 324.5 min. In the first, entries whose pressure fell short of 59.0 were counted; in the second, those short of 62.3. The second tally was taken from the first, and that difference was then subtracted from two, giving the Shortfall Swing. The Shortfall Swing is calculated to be 9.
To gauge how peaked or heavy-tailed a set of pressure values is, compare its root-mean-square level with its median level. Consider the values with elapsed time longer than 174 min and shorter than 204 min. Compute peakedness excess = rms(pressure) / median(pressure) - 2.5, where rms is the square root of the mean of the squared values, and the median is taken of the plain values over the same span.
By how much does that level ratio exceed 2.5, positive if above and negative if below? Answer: -1.50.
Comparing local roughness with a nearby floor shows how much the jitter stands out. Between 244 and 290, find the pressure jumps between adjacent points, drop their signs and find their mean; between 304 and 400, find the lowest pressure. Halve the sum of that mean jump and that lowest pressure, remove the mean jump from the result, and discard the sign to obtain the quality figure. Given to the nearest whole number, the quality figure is 25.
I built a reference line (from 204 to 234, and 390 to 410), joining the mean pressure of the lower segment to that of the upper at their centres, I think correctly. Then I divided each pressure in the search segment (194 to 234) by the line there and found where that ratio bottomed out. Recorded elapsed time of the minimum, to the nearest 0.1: 197.0 min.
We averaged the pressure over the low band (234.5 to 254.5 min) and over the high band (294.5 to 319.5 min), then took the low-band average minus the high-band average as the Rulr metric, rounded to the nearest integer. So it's 11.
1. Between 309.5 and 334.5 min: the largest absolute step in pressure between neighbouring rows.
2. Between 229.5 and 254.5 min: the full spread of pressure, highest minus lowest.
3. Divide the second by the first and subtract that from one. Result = -1.1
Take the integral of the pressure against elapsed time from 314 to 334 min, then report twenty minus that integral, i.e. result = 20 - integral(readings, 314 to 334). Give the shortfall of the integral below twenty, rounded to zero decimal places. -1153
